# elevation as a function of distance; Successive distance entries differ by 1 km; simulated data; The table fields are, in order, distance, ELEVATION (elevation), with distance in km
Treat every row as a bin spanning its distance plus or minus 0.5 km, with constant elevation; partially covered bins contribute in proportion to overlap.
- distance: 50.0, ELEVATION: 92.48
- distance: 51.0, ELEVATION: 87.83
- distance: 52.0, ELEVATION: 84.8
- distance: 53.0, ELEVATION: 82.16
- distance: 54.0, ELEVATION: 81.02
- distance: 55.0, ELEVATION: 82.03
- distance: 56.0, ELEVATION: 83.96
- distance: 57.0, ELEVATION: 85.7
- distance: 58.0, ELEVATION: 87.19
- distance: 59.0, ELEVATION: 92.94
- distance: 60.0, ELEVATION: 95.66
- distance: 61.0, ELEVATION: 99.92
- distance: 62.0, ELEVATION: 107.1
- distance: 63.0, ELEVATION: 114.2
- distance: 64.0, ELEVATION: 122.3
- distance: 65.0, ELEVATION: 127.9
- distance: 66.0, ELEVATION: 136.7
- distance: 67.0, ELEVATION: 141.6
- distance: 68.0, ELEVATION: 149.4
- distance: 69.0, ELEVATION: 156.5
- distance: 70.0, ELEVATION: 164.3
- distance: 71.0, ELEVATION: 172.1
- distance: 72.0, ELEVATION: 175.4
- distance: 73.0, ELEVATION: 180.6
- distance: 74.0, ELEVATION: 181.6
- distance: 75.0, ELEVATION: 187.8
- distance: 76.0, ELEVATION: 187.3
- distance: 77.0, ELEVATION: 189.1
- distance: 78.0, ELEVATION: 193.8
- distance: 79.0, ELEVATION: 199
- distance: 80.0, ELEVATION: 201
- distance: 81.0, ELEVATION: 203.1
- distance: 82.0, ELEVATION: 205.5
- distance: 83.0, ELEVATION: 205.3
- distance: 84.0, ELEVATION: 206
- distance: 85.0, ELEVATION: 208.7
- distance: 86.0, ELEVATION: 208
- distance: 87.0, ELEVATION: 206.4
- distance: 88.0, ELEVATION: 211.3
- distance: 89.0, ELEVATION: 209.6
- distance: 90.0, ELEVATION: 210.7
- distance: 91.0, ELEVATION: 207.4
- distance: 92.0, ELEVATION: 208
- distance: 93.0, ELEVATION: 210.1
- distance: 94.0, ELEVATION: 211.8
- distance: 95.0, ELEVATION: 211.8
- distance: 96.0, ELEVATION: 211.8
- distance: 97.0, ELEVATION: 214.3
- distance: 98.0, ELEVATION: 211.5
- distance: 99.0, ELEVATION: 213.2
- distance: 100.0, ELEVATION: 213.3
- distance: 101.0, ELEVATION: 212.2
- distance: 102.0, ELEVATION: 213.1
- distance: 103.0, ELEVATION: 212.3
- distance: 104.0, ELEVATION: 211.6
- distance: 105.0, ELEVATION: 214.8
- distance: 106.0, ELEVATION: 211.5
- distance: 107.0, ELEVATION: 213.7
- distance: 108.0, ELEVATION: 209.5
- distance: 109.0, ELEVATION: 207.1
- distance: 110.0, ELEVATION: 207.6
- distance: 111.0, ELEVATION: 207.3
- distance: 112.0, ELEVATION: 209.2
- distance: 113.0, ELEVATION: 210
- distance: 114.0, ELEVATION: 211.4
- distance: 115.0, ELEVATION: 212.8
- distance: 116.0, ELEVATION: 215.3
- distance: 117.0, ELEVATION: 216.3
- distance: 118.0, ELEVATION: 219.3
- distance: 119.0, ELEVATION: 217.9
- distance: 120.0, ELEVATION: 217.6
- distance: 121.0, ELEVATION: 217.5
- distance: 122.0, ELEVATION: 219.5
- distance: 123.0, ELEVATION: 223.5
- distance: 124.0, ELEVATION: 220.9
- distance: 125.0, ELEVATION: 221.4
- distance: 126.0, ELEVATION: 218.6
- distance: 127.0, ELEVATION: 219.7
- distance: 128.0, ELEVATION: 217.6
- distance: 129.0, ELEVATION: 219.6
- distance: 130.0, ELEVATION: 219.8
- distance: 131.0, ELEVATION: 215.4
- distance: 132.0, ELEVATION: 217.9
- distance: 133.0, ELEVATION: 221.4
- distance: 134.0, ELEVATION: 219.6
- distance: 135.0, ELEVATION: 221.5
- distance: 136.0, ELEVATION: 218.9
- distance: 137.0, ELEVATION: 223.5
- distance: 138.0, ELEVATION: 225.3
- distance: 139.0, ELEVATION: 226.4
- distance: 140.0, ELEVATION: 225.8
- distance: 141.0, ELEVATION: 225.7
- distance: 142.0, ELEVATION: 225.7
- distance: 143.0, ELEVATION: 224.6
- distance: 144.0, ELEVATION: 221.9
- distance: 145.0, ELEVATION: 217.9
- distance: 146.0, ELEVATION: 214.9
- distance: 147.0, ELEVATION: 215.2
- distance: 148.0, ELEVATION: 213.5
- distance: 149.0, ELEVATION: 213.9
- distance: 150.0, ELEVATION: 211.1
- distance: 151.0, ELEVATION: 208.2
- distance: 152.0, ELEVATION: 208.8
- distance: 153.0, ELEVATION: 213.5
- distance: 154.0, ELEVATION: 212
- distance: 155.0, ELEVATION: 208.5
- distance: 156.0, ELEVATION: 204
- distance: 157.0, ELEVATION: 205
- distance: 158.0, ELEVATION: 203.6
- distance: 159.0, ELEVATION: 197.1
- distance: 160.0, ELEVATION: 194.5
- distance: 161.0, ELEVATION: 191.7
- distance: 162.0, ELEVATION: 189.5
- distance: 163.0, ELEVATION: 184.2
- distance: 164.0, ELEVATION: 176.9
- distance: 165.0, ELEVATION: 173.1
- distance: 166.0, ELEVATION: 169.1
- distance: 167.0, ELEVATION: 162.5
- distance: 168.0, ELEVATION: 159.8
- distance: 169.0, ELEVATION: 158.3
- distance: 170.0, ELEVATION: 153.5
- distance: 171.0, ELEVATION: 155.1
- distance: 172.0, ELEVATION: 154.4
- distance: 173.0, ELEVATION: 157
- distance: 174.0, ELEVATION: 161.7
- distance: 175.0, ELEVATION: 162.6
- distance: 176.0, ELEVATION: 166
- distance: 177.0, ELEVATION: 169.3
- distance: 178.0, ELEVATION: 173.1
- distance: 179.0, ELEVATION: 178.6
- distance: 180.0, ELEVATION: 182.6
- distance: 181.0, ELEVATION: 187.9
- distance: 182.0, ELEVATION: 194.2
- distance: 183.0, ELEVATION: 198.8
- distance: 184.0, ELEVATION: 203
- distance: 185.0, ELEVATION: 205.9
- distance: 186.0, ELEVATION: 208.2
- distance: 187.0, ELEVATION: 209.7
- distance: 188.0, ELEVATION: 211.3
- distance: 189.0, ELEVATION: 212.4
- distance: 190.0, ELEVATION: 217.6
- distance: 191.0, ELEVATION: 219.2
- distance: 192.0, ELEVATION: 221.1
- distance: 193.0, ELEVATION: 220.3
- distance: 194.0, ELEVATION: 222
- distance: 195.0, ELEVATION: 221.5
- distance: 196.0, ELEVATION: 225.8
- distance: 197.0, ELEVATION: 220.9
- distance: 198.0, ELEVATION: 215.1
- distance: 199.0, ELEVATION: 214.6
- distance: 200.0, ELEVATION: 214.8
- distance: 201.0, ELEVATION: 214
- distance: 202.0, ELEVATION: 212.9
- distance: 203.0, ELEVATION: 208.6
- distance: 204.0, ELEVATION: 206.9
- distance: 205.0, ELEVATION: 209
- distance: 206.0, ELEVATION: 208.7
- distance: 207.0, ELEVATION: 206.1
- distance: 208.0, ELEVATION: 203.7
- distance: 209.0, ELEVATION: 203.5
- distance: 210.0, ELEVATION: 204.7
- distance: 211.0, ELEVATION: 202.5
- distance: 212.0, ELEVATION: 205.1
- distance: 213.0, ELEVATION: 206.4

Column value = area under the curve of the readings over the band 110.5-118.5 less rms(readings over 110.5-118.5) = 1489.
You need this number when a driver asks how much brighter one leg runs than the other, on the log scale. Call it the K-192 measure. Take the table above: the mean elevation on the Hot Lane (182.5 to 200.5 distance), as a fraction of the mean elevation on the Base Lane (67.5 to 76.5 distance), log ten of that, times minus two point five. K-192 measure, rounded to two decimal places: -0.24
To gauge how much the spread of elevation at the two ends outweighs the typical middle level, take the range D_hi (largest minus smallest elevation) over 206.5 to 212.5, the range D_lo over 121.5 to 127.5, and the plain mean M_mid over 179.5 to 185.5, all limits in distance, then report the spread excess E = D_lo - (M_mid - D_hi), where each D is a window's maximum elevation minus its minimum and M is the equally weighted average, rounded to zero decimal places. -187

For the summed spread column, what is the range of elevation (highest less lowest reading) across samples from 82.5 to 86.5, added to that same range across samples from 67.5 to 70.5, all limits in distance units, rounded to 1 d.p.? 18.3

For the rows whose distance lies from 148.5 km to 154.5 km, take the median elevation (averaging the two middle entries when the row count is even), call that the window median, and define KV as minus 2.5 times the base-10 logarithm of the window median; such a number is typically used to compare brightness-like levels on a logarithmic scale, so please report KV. -5.81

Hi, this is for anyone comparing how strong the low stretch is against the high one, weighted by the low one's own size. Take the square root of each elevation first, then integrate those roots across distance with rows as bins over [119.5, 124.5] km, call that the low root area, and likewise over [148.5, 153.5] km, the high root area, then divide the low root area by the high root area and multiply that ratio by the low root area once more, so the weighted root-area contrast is 75.6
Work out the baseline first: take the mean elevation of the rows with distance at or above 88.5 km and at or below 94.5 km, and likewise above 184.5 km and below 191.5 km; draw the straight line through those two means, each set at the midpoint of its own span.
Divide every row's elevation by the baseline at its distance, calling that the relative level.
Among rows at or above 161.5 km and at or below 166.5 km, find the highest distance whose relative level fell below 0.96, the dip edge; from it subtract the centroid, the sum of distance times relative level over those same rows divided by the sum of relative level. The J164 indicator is 2.1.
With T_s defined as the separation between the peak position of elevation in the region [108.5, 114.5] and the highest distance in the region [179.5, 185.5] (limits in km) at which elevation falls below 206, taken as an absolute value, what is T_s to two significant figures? 71 km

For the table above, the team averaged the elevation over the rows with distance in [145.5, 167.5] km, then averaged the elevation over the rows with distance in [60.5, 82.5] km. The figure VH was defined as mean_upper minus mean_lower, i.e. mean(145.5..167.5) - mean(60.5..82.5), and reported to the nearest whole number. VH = 35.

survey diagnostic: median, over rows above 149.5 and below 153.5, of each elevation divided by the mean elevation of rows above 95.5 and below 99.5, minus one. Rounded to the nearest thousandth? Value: -0.013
